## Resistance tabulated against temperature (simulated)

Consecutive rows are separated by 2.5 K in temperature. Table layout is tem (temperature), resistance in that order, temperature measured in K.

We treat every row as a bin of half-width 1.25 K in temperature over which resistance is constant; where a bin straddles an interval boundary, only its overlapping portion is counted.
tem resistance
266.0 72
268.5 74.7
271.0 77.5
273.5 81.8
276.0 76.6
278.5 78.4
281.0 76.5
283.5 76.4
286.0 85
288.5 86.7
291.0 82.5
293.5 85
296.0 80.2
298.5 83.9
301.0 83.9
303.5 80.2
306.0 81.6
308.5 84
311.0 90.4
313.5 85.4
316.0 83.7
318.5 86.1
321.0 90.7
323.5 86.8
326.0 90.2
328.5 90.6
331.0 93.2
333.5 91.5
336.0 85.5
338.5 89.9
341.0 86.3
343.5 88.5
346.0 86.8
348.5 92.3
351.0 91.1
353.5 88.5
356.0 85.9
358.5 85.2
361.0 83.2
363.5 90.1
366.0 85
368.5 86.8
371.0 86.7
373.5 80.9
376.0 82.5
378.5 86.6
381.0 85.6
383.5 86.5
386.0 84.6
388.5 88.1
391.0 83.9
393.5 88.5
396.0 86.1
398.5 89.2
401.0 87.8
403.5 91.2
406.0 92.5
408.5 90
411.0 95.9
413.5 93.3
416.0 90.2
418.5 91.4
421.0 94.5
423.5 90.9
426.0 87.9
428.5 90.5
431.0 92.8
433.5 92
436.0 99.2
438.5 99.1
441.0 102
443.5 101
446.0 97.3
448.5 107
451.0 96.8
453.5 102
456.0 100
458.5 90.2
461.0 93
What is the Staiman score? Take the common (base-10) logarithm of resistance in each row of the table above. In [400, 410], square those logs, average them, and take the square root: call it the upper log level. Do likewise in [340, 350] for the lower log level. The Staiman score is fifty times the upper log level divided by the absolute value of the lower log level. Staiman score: 50.2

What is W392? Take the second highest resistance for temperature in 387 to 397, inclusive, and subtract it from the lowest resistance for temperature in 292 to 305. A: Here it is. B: -7.9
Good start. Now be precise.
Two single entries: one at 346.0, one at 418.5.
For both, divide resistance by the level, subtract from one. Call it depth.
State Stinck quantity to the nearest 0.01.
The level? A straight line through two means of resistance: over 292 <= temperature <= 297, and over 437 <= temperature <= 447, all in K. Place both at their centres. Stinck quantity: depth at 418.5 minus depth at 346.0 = 0.04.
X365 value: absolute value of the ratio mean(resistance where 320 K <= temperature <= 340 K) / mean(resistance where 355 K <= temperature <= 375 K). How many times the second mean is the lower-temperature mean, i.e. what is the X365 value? 1.05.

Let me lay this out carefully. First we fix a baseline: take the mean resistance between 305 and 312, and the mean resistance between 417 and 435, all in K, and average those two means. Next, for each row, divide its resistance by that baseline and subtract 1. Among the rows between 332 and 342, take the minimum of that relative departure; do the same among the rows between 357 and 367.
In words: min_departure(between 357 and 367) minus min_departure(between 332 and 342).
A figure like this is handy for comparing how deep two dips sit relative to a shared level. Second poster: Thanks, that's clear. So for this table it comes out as -0.03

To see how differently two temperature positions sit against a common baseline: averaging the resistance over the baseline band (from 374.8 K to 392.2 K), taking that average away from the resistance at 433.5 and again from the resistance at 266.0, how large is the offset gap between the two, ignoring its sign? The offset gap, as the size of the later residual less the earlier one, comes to 20.0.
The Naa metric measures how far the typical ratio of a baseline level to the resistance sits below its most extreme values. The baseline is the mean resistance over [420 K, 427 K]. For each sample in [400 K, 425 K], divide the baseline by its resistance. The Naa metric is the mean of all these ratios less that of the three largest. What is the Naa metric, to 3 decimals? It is -0.027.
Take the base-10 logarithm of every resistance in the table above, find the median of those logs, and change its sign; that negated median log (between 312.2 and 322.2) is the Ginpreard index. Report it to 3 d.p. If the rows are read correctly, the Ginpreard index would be -1.933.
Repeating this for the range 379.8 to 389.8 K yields -1.935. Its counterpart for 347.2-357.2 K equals -1.953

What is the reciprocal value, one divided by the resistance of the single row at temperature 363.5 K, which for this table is 0.0111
